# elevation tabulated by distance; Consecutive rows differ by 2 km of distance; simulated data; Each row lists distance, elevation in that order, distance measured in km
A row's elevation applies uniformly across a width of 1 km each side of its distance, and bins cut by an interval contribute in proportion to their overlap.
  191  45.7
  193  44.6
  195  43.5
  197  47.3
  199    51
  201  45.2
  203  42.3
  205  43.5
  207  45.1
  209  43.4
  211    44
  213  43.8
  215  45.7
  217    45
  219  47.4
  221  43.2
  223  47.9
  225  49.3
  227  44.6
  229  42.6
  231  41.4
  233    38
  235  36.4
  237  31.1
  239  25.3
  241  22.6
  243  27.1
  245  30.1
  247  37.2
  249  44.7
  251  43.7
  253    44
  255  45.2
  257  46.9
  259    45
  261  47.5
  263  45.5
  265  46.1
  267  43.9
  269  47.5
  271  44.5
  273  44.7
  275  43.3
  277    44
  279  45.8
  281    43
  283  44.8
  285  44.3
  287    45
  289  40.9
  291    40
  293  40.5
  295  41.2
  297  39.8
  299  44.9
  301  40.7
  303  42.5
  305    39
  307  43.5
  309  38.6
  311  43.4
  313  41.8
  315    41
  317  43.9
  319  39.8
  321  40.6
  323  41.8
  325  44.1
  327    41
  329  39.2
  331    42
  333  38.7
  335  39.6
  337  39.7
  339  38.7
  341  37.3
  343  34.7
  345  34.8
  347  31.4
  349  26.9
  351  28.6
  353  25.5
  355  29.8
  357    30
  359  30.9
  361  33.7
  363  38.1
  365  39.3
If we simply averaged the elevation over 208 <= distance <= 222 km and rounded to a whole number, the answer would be 45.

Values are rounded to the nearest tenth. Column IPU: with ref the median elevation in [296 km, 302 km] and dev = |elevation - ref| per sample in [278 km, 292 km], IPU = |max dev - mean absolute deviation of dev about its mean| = 3.5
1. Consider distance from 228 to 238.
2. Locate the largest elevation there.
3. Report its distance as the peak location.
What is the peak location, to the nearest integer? 229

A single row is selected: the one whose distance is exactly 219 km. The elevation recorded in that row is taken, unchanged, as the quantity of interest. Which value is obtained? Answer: 47.4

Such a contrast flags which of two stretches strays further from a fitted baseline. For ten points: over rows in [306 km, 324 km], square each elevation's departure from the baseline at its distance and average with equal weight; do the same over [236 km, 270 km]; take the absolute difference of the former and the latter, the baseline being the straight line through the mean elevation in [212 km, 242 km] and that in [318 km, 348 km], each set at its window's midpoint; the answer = 64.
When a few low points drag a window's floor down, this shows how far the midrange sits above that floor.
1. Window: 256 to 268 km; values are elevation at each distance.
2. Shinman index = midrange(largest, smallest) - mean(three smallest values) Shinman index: 0.9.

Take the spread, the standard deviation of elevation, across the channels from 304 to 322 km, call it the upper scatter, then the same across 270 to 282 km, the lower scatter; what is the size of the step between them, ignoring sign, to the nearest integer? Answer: 1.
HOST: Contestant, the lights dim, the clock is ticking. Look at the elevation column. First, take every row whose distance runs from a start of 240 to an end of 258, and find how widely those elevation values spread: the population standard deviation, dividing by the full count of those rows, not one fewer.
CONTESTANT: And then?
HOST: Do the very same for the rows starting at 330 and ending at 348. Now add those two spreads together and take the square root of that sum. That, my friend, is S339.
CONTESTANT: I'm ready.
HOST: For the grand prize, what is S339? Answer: 3.4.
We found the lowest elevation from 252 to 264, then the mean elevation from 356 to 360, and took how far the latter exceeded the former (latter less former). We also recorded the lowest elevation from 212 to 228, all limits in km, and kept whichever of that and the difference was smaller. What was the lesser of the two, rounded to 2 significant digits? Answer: -14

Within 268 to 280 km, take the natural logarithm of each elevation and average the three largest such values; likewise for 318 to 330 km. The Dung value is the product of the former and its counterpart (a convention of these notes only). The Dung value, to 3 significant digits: 14.3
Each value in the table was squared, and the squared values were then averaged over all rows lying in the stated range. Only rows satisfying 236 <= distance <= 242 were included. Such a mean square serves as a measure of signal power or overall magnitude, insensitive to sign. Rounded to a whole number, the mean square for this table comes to 706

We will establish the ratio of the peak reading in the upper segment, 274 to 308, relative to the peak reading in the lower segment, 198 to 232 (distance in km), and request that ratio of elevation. 0.898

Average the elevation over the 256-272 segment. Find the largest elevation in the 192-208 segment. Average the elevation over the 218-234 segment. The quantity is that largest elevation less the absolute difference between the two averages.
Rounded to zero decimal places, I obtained 49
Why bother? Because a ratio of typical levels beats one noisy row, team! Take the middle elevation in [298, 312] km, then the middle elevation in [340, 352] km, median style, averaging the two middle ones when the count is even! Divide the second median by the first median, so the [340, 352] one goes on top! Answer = 0.78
